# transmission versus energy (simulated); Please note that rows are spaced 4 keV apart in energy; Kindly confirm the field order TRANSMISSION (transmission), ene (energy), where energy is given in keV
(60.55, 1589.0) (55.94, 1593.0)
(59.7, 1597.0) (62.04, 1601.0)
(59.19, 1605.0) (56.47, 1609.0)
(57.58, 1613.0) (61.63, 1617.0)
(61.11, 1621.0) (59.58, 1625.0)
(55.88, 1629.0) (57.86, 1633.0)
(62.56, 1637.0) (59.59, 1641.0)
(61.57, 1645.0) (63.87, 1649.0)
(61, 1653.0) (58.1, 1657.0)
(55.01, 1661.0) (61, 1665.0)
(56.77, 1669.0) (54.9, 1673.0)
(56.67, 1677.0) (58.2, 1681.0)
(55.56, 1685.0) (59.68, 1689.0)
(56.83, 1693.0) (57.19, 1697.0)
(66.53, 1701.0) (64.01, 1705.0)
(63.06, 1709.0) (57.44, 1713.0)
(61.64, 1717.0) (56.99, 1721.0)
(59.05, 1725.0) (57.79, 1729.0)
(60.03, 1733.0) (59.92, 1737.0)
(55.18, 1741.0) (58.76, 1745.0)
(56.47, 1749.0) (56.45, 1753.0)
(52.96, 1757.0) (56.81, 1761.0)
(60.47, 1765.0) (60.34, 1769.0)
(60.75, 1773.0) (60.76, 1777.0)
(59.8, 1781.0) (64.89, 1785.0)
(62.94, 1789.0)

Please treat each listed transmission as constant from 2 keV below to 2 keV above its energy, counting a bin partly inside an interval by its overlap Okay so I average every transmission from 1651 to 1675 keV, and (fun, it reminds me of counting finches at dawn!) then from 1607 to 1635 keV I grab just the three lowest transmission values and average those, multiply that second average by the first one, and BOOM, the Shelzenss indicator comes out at 3274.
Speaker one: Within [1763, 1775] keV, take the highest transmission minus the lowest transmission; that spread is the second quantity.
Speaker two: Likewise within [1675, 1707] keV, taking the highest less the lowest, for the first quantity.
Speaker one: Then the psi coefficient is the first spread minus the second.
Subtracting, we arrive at 11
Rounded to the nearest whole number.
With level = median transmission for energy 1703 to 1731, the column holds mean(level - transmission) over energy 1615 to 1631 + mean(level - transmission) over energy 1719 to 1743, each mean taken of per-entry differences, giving 0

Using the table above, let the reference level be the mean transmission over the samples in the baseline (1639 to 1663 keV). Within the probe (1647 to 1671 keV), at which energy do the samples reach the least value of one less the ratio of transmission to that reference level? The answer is 1649.0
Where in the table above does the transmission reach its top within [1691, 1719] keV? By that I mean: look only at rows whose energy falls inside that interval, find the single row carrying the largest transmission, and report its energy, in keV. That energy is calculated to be 1701.0 keV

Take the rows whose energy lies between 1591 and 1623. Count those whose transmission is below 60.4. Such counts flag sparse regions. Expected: 5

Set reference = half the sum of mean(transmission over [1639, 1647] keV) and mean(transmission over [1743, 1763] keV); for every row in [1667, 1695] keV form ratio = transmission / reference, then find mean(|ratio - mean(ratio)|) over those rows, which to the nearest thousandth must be 0.020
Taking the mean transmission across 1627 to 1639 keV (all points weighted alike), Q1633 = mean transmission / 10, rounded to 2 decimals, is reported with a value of 5.88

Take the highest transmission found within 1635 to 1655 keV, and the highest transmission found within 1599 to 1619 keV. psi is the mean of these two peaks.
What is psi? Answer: 63.0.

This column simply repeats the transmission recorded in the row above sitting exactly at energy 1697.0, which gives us 57.19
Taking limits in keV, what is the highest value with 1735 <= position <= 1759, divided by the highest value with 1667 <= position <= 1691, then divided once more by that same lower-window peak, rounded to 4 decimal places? 0.0168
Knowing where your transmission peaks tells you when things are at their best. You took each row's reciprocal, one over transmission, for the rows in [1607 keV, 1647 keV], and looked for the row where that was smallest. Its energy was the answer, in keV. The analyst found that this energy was 1637.0 keV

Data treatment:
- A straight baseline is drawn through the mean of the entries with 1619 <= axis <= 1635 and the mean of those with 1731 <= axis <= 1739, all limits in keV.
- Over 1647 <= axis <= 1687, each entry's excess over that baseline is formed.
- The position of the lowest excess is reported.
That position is 1673.0 keV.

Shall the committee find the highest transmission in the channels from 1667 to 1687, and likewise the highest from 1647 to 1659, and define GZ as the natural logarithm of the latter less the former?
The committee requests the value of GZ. 1.7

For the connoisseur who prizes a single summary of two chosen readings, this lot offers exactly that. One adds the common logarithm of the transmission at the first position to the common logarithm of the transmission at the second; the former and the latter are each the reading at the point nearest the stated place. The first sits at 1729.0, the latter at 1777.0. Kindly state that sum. 3.55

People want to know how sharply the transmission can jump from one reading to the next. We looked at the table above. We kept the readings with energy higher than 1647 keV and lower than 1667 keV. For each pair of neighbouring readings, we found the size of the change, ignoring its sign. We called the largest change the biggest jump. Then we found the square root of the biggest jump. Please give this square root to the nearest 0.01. 2.45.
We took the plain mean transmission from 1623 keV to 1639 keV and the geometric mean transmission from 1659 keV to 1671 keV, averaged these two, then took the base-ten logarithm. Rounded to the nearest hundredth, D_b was 1.77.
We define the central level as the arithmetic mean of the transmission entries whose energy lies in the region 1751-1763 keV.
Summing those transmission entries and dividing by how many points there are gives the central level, 55.4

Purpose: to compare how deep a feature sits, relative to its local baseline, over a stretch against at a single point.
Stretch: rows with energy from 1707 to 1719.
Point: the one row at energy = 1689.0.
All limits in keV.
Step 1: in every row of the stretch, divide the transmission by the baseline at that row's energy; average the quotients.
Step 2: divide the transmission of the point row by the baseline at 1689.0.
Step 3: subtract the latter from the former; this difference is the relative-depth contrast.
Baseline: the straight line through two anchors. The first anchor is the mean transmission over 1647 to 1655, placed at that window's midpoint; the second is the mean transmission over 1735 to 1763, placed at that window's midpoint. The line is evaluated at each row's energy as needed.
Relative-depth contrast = 0.04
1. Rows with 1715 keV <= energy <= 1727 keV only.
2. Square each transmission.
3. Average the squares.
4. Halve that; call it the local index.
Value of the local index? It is 1756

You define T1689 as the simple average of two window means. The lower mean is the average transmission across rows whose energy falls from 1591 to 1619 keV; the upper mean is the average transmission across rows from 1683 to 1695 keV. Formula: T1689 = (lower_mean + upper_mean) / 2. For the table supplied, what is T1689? 58.1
